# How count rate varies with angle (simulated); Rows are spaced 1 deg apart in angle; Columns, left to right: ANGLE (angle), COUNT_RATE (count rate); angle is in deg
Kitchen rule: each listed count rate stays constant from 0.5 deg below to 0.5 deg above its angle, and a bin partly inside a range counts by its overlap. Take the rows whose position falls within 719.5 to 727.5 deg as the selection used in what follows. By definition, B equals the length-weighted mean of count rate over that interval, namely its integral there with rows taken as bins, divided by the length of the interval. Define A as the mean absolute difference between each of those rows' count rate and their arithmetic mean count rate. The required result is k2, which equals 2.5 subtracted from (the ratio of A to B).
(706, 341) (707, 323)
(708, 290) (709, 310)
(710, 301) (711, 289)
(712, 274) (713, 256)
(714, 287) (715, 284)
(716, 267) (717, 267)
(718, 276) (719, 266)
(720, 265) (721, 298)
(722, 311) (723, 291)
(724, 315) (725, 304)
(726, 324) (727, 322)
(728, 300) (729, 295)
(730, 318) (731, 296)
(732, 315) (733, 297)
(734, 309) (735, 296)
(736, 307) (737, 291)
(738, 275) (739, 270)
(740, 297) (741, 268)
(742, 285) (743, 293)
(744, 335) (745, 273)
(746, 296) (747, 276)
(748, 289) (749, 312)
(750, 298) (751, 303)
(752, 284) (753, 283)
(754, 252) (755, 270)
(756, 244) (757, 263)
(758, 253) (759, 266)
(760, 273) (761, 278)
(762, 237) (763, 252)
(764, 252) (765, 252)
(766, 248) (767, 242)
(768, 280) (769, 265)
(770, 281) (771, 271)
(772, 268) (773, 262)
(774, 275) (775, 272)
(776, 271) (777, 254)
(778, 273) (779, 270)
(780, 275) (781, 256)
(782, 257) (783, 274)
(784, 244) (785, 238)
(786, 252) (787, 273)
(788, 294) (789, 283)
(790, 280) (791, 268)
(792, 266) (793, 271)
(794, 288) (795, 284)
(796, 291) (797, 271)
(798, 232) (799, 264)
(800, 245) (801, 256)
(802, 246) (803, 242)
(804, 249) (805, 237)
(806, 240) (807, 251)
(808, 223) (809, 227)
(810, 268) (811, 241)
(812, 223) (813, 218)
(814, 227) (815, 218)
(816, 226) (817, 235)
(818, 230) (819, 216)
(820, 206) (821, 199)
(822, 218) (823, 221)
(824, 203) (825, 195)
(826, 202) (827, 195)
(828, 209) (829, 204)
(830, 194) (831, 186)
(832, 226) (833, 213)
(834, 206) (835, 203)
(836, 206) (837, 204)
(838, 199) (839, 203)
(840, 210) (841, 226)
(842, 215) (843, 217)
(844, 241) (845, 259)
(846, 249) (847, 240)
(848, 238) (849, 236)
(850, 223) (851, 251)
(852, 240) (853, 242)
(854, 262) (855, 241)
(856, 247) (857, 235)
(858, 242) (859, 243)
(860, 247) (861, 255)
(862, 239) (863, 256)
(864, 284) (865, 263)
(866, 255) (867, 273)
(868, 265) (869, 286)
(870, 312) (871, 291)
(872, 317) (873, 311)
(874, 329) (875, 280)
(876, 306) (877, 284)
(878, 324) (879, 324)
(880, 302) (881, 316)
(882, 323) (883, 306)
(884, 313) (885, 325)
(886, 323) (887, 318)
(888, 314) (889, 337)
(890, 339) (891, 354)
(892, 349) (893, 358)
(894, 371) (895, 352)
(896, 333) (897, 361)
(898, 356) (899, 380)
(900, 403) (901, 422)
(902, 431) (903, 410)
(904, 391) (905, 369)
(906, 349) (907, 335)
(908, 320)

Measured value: -2.45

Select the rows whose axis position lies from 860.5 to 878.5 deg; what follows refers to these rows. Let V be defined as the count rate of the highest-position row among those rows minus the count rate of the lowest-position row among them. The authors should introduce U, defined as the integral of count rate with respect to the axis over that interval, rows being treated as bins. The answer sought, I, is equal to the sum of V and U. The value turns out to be 5199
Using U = 5130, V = 69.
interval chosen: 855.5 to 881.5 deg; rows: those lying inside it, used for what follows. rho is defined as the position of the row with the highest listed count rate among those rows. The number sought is 874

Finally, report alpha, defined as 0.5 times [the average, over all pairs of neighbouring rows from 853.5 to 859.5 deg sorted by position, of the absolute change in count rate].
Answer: 4.7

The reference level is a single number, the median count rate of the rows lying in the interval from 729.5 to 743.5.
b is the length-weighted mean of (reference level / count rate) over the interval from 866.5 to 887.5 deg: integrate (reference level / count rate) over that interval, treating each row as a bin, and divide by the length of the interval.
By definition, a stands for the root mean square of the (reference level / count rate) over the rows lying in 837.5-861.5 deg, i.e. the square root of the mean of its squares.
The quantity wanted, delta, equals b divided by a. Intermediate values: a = 1.27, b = 0.97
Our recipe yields 0.77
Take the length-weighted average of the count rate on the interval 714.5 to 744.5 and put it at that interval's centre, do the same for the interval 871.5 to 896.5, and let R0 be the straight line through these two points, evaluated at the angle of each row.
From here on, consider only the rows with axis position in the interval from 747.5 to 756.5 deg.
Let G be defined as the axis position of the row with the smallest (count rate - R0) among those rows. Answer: 756 deg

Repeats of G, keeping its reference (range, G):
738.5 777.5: 762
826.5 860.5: 831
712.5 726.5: 713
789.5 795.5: 792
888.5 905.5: 896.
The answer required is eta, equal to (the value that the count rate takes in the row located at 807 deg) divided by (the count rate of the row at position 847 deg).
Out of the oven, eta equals 1.05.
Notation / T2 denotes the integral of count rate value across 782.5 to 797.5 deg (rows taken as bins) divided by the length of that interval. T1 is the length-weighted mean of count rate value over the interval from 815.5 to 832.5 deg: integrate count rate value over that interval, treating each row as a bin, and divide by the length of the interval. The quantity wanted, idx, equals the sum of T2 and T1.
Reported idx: 482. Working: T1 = 210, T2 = 272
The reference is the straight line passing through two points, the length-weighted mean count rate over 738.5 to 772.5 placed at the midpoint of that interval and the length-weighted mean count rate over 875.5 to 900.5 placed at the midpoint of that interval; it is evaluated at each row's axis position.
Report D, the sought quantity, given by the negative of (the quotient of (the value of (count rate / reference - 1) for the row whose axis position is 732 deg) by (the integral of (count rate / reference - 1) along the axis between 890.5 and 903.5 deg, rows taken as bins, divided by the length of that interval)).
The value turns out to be -1.8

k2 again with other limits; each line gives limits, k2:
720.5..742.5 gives -2.46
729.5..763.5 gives -2.44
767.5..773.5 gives -2.48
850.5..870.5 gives -2.44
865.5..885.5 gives -2.44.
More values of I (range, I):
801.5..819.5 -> 4187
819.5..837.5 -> 3688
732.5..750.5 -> 5268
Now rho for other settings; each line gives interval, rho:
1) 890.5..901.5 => 901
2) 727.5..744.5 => 744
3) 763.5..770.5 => 770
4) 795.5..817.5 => 796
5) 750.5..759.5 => 751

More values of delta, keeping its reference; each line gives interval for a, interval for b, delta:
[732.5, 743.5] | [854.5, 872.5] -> 1.10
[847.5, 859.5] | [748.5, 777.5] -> 0.91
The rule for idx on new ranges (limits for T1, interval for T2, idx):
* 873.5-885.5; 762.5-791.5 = 576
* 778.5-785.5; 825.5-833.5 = 463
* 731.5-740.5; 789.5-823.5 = 539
